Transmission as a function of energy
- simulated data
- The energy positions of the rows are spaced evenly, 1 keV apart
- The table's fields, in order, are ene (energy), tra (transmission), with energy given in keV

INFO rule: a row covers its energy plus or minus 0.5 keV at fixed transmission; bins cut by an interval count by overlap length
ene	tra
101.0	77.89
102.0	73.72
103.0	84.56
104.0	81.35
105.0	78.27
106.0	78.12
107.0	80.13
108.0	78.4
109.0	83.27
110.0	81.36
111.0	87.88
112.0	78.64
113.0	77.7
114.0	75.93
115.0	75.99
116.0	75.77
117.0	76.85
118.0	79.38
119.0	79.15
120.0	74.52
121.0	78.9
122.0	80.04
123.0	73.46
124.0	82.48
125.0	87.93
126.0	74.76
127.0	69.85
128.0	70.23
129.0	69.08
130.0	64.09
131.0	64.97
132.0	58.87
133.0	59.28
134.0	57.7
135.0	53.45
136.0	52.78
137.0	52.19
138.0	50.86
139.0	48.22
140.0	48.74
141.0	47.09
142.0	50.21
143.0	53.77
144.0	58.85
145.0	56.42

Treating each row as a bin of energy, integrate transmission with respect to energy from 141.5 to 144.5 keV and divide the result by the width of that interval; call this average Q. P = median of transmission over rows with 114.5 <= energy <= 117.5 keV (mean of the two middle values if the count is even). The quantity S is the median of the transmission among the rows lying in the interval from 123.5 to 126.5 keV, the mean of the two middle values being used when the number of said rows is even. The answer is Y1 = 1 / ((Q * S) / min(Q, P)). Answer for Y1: 0.0121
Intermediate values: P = 76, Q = 54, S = 82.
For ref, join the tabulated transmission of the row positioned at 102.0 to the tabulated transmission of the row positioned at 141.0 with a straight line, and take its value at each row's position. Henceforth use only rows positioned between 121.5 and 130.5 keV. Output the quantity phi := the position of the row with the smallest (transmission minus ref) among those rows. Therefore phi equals 130.0 keV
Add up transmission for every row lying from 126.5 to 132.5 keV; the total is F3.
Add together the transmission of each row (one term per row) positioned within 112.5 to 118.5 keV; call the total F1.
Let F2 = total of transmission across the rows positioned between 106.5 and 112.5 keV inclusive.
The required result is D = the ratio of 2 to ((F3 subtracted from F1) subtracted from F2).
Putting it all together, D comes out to 0.0047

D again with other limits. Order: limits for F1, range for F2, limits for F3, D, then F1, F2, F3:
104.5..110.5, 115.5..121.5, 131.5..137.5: 0.0063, 480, 465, 334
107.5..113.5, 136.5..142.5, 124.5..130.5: 0.0081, 487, 297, 436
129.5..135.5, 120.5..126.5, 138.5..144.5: 0.0047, 358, 478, 307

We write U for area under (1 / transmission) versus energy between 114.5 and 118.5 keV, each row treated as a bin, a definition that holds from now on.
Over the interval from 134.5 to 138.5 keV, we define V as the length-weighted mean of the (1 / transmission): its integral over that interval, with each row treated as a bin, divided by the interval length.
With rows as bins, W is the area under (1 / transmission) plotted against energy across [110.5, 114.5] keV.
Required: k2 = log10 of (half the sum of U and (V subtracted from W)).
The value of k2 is -1.38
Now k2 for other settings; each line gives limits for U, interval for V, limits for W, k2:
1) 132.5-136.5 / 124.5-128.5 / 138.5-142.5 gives -1.15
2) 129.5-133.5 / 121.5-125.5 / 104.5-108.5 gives -1.29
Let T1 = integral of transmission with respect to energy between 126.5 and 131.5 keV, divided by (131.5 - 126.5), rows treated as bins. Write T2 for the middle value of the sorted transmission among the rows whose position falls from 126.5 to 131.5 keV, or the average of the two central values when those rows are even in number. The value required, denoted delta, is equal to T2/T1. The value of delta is 1.021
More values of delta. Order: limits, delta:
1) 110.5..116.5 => 0.977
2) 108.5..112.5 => 0.994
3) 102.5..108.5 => 0.989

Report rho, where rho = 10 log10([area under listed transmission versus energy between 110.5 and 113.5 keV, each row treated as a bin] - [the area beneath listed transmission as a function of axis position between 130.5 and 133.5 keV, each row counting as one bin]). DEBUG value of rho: 17.9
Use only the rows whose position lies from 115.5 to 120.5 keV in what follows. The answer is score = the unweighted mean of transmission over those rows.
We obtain 77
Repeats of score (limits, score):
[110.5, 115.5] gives 79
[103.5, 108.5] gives 79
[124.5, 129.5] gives 74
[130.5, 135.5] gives 59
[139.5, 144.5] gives 52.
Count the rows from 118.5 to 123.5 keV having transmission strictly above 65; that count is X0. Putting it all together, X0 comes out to 5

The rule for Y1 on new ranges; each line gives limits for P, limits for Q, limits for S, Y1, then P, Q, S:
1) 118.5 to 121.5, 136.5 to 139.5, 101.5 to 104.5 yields 0.0123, 79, 50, 81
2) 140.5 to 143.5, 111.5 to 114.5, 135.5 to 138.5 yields 0.0124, 50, 77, 52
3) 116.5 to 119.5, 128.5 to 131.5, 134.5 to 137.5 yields 0.0189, 79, 66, 53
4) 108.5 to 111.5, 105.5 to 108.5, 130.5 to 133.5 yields 0.0169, 83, 79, 59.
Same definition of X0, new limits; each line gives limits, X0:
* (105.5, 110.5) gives 5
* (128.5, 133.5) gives 1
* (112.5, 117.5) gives 5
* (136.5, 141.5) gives 0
